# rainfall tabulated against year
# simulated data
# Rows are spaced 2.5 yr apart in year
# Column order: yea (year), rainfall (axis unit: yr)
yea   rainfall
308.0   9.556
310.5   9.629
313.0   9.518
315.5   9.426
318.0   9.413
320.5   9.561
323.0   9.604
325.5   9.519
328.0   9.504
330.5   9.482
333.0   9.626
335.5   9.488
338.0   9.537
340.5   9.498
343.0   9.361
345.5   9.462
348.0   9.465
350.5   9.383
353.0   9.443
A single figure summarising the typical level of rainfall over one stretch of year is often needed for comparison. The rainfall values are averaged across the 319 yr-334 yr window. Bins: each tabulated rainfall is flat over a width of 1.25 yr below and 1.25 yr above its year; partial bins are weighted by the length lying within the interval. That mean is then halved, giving 4.77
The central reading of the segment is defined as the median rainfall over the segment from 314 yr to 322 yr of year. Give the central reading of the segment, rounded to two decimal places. 9.43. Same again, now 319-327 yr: 9.56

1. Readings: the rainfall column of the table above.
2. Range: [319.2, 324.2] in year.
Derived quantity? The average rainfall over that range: 9.58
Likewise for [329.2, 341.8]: 9.53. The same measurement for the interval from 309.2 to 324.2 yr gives 9.53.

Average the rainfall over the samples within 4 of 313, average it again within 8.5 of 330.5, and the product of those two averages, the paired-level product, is 90.8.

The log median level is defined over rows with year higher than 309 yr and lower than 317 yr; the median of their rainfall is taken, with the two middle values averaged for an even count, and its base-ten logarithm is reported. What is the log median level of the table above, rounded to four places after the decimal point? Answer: 0.9785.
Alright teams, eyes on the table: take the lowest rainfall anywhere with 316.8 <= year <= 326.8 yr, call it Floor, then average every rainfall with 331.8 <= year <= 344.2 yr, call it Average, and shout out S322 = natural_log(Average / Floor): 0.009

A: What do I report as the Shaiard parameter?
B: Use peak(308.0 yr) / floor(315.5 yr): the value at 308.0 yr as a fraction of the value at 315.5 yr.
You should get 1.01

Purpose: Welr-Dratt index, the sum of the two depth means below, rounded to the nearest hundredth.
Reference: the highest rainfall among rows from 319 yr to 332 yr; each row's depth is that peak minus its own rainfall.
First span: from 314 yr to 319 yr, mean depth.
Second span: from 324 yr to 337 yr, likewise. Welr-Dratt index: 0.26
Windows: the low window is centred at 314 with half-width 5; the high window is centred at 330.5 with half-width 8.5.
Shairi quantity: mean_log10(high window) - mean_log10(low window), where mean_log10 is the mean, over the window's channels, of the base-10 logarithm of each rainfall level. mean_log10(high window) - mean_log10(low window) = 0.002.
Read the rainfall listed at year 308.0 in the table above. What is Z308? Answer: 9.556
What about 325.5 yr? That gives 9.519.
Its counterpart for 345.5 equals 9.462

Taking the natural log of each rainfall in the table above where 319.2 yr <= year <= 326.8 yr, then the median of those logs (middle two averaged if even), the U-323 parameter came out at 2.26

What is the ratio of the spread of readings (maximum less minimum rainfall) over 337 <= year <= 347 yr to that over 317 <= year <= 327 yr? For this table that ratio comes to 0.92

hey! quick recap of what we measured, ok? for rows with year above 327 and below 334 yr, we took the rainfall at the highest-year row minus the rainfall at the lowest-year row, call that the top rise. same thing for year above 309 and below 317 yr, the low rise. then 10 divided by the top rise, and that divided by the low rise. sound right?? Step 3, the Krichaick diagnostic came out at -404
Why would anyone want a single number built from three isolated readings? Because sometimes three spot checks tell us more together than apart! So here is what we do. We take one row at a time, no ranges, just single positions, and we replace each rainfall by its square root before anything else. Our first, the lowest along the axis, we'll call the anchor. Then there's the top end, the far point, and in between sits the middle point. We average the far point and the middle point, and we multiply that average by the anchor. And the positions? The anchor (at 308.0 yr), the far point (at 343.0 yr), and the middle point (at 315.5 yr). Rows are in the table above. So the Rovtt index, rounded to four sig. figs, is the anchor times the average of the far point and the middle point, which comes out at 9.474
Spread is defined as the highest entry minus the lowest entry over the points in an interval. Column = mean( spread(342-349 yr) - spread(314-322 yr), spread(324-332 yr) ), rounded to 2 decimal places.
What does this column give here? 0.00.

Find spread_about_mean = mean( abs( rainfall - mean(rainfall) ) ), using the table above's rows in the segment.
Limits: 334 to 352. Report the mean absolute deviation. 0.048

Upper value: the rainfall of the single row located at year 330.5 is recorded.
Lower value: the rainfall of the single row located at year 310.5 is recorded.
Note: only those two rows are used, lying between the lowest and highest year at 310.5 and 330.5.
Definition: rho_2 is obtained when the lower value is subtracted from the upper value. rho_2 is -0.15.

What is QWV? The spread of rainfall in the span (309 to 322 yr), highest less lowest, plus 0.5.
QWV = 0.72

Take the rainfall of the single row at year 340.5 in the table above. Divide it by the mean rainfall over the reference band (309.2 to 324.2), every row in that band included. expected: 1.00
